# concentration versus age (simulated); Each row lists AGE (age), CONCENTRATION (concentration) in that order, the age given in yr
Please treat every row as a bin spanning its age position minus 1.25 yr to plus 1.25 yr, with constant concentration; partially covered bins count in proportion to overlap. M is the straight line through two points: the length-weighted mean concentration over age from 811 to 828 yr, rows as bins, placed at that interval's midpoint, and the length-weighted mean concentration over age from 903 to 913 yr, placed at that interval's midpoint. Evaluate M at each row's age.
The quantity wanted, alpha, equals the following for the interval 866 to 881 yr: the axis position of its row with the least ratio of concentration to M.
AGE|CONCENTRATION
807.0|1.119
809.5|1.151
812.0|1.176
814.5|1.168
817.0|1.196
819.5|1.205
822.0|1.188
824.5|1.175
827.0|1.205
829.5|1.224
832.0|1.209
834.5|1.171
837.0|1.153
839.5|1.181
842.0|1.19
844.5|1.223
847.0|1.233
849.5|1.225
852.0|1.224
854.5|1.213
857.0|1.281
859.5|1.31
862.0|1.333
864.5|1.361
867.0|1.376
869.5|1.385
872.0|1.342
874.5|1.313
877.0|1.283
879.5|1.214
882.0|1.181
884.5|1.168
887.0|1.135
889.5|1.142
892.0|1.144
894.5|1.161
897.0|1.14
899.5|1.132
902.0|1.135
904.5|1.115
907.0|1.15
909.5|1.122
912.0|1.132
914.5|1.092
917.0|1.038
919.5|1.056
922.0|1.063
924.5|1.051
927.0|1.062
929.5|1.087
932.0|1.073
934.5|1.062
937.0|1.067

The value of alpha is 879.5 yr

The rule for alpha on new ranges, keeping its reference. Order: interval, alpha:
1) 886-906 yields 904.5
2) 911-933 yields 917.0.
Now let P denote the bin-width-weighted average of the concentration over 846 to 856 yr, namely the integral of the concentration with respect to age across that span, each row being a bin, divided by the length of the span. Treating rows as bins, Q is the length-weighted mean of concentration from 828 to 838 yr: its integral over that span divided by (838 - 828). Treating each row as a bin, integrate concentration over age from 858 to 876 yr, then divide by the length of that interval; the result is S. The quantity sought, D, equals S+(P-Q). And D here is 1.38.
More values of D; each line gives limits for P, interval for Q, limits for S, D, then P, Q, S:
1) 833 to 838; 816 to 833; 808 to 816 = 1.13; 1.16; 1.200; 1.16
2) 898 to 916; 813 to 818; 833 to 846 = 1.13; 1.12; 1.181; 1.19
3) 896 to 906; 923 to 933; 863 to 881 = 1.39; 1.13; 1.068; 1.32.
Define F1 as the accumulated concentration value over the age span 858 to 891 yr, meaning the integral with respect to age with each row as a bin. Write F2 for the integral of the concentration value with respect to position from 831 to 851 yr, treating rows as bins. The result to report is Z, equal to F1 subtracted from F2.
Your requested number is -18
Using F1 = 42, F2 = 24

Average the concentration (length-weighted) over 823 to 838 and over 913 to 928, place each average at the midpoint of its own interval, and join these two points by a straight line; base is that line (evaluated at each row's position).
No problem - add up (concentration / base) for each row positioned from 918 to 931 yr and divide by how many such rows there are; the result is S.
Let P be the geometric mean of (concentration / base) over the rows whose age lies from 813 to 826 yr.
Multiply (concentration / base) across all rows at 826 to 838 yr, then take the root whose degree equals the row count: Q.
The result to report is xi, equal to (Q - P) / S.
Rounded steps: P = 0.98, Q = 1.00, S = 1.01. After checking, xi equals 0.020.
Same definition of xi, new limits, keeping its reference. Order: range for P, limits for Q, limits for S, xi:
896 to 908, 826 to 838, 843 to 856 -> -0.037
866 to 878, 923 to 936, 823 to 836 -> -0.166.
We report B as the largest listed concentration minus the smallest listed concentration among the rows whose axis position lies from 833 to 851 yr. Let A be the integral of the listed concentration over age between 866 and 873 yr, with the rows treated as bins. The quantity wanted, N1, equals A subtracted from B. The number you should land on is -9.5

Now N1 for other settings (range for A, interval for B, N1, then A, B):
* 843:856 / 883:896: -15.9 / 15.9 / 0.03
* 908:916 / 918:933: -8.9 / 8.9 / 0.04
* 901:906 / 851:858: -5.6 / 5.6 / 0.07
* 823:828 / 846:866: -5.8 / 5.9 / 0.15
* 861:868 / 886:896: -9.5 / 9.5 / 0.03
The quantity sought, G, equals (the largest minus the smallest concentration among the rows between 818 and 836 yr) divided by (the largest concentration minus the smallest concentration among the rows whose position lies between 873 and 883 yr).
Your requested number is 0.4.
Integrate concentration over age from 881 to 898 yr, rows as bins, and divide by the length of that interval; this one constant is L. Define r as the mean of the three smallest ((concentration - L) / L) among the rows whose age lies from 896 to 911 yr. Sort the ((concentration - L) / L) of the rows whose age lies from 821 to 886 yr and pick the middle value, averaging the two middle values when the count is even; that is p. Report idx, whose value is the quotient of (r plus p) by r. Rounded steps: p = 0.061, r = -0.026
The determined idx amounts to -1.37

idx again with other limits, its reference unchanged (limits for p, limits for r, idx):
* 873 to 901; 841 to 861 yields 1.15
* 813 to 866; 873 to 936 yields 0.46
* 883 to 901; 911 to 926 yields 1.10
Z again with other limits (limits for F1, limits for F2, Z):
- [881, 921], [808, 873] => 35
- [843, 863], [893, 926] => 11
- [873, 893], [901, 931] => 9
